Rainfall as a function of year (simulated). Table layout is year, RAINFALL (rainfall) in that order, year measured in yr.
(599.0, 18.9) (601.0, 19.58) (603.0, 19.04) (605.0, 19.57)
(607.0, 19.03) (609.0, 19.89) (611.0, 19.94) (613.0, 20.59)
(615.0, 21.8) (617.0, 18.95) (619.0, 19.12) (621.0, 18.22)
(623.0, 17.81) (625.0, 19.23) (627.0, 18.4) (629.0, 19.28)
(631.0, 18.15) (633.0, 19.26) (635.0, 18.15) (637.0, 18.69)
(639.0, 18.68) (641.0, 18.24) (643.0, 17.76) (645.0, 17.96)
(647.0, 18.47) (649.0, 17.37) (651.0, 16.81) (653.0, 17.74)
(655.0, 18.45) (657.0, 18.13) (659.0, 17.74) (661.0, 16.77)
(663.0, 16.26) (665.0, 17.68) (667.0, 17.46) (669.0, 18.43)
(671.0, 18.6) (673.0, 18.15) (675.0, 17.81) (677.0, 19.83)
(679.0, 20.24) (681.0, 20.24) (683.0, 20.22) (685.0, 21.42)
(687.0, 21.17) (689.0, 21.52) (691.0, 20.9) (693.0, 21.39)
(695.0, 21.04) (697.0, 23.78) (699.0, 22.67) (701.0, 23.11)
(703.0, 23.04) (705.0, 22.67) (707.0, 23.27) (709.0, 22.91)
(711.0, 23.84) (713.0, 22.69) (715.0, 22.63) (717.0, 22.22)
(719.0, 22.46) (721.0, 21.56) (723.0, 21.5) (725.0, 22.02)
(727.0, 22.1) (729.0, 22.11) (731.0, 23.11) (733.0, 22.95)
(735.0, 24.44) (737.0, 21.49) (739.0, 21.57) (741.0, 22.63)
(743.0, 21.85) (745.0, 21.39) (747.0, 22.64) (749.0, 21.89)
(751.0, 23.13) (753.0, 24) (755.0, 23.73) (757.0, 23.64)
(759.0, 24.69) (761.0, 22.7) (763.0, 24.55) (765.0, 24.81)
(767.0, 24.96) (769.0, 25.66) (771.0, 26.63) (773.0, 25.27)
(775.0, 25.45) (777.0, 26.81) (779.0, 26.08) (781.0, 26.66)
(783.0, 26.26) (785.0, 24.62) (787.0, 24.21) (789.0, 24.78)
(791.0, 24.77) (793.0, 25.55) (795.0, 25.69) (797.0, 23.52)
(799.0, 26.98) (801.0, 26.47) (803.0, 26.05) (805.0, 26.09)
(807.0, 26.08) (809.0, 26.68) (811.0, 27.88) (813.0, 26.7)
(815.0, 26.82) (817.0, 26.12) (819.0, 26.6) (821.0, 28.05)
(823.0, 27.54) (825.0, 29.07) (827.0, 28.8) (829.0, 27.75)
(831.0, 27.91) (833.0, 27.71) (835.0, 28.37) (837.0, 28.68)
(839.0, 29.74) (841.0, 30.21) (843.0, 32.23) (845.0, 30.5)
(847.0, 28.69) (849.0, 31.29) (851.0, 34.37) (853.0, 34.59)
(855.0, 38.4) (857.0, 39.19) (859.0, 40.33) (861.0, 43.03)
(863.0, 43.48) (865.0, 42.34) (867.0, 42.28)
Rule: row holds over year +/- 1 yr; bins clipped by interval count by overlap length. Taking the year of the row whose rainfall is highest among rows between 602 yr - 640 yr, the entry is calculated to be 615.0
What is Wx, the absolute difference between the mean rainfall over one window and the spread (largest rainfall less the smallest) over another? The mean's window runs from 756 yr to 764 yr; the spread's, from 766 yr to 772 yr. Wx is 22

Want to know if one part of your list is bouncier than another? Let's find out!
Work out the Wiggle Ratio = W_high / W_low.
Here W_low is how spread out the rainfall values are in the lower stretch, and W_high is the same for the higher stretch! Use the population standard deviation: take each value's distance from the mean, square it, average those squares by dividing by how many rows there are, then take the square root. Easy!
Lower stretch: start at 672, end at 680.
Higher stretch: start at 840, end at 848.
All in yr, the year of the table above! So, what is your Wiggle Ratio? 1.2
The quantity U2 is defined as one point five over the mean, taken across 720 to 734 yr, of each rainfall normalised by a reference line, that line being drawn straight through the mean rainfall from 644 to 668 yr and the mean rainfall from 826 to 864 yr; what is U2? 1.58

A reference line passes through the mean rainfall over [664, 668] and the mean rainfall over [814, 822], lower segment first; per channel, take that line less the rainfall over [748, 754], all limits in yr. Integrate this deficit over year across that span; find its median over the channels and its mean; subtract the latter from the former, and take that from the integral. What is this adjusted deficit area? -1.2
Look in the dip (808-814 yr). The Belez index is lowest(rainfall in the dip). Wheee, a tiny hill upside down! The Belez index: 26.68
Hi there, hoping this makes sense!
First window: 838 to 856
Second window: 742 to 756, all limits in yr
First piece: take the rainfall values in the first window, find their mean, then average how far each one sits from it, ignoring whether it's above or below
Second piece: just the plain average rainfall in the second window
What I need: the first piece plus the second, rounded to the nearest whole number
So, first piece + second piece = 25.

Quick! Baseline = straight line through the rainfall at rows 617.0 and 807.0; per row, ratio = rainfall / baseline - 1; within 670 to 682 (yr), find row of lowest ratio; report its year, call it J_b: 675.0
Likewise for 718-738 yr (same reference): 737.0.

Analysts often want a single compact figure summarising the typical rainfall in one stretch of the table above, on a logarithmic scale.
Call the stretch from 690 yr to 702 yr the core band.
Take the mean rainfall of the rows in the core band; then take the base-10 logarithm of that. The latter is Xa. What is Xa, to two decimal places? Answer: 1.35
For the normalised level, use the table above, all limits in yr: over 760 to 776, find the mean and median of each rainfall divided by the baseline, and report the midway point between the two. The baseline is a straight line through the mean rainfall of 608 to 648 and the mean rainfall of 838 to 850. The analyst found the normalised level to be 0.95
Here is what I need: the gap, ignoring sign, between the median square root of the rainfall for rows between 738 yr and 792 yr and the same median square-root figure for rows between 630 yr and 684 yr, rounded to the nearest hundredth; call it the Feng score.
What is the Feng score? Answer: 0.70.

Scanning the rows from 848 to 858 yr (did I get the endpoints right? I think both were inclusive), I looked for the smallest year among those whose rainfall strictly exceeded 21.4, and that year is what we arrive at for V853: 849.0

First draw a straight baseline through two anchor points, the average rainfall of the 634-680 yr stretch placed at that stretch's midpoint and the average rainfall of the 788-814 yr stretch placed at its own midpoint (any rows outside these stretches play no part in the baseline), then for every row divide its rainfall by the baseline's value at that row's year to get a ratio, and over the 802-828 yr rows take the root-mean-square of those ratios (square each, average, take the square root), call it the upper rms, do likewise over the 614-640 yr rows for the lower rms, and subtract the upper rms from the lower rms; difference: 0.140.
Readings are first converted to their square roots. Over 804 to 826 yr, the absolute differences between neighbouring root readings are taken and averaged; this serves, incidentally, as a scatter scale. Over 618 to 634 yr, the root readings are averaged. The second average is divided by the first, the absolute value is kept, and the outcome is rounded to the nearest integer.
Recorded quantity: 58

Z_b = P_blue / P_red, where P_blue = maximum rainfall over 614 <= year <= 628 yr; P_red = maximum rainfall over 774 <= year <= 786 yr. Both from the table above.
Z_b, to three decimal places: 0.813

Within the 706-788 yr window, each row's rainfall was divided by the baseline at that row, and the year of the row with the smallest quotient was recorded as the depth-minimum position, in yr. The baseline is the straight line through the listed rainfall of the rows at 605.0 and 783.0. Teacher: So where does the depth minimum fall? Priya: 745.0 yr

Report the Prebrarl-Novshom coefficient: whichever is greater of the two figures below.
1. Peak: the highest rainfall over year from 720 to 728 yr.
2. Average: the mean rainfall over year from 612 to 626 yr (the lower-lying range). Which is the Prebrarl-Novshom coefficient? 22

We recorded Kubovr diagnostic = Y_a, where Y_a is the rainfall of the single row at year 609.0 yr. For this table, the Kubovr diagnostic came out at 19.89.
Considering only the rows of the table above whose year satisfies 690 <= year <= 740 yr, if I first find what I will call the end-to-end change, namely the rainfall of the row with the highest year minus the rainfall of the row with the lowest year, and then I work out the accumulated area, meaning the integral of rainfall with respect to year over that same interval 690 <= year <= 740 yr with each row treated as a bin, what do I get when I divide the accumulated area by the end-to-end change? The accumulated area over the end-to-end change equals 1676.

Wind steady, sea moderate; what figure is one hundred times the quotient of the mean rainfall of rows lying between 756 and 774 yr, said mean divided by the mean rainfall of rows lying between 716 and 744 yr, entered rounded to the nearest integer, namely 111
